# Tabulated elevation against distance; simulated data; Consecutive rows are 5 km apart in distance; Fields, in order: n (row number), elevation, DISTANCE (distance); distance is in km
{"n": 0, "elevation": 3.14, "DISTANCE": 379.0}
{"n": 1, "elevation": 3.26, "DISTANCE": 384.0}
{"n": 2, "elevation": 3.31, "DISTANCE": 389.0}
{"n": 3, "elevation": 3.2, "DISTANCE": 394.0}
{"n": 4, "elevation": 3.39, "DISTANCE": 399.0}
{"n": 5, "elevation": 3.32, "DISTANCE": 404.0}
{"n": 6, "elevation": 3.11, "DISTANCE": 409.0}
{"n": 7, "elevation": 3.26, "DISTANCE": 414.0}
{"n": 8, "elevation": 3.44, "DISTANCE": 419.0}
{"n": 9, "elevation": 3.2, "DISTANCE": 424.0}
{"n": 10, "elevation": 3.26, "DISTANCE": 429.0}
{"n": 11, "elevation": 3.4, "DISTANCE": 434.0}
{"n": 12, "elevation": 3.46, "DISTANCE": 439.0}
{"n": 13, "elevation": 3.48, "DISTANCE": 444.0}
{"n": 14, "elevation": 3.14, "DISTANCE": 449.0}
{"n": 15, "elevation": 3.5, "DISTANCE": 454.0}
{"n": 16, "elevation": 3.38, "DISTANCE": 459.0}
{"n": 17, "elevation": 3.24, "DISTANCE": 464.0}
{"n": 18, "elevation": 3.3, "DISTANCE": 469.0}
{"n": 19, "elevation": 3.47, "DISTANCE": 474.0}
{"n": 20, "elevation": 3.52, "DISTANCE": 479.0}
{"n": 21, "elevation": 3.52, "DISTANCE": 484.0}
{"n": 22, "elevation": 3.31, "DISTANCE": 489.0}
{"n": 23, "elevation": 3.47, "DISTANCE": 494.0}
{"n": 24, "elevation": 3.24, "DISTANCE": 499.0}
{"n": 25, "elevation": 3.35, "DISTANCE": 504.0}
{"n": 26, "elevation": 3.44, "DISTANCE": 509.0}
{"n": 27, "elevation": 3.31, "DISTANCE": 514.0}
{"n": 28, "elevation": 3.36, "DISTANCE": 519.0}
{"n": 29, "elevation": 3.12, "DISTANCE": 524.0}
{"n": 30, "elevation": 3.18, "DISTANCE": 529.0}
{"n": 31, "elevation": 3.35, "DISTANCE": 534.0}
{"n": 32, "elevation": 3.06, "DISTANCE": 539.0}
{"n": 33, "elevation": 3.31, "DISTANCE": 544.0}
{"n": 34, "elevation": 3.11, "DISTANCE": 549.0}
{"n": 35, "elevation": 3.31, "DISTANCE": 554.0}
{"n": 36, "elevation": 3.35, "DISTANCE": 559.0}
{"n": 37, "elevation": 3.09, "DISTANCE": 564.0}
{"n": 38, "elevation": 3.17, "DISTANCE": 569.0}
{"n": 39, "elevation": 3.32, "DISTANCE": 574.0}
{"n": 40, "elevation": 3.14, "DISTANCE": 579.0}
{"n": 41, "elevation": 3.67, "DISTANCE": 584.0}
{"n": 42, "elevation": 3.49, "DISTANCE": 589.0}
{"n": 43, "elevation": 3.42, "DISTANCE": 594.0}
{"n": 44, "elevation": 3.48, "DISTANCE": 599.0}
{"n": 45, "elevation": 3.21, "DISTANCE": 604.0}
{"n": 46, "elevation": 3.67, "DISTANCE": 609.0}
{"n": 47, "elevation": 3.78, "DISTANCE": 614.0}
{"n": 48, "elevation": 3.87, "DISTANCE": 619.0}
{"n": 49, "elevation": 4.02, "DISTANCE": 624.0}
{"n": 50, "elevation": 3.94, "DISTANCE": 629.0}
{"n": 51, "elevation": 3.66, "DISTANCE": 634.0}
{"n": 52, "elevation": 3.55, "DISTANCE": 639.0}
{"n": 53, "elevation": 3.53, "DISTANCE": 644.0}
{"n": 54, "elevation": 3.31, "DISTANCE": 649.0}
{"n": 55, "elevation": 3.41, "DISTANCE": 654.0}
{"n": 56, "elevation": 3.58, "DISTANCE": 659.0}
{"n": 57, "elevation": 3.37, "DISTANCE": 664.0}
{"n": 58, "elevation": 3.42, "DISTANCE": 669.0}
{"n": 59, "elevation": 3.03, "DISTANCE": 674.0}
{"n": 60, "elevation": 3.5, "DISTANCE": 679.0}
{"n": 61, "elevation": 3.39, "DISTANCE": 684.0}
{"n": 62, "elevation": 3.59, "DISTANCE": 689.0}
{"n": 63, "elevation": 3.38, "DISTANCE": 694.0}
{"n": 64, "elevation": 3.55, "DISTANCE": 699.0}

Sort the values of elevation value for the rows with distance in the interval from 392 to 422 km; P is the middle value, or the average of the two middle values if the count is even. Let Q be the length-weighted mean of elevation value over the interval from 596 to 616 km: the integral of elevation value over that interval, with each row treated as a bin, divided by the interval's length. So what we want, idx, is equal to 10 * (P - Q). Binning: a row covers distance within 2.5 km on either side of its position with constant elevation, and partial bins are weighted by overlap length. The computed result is -2.4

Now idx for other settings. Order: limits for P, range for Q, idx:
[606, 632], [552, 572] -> 6.4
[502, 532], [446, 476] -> -0.1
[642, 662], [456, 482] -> 0.8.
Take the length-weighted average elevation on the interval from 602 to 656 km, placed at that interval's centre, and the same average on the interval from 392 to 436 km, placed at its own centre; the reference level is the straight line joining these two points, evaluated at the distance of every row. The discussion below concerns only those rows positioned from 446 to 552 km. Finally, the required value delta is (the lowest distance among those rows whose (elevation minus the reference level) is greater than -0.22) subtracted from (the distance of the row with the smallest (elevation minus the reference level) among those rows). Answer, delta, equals 90 km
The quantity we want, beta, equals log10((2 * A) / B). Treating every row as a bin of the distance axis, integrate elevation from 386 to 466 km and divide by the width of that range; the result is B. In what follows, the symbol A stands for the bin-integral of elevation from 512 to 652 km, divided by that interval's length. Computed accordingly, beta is 0.314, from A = 3.42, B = 3.32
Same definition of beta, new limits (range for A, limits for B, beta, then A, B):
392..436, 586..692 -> 0.269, 3.29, 3.53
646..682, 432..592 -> 0.307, 3.38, 3.33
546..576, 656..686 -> 0.280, 3.22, 3.38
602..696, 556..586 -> 0.334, 3.54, 3.28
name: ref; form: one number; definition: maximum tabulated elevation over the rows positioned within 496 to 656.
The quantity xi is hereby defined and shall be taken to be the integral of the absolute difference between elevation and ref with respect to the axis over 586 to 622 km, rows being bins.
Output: 16.3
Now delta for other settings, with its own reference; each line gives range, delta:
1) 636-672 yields 10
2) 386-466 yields 60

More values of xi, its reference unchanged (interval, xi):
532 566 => 27.0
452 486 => 20.5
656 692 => 21.9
